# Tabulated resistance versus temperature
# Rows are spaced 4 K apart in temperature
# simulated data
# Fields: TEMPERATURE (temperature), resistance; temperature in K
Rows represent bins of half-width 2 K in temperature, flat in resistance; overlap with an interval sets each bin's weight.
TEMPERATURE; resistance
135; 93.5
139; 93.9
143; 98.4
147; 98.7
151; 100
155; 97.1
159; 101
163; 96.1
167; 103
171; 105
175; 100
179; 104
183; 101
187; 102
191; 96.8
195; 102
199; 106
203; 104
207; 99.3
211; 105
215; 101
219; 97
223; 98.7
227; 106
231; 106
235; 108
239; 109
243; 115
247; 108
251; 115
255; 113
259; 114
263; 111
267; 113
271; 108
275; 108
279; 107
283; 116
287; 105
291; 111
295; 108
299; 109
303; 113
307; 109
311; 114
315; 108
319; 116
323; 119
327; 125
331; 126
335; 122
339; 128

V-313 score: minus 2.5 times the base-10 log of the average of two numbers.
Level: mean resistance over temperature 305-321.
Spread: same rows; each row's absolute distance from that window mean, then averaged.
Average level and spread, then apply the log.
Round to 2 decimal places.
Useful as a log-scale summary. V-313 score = -4.40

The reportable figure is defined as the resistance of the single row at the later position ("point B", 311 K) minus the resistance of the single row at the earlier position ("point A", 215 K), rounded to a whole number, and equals 13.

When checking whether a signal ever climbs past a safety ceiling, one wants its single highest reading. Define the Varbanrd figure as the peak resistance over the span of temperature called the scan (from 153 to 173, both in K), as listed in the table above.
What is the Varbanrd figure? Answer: 105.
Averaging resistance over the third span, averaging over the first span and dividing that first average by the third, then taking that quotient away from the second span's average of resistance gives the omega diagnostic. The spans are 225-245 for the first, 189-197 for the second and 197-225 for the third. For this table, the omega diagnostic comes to 98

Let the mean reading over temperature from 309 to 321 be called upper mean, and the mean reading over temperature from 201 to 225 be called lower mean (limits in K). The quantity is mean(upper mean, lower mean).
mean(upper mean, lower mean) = 107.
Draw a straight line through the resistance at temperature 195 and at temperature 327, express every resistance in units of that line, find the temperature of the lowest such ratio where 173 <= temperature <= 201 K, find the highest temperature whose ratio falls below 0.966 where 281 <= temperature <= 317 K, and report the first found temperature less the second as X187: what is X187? -124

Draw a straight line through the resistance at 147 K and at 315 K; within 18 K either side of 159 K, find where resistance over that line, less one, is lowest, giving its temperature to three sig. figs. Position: 163 K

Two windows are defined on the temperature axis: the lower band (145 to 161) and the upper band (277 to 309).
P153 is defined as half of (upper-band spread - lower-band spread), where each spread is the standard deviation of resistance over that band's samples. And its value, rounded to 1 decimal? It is 0.9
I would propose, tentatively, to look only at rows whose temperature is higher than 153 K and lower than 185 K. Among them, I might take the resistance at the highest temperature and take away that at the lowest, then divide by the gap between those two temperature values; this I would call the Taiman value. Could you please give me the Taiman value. 0.14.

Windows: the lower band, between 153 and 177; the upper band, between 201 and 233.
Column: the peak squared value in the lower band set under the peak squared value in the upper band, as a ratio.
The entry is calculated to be 1.02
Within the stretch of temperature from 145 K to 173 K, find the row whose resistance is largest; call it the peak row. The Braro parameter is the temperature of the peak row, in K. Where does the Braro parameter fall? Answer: 171 K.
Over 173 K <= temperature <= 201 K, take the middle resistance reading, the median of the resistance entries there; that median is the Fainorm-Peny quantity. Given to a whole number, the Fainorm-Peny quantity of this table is 102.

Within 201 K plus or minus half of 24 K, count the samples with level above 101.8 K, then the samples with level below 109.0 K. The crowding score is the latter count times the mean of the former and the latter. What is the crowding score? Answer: 30.0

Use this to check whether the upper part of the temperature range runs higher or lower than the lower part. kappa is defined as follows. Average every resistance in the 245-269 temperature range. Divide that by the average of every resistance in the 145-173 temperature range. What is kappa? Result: 1.12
